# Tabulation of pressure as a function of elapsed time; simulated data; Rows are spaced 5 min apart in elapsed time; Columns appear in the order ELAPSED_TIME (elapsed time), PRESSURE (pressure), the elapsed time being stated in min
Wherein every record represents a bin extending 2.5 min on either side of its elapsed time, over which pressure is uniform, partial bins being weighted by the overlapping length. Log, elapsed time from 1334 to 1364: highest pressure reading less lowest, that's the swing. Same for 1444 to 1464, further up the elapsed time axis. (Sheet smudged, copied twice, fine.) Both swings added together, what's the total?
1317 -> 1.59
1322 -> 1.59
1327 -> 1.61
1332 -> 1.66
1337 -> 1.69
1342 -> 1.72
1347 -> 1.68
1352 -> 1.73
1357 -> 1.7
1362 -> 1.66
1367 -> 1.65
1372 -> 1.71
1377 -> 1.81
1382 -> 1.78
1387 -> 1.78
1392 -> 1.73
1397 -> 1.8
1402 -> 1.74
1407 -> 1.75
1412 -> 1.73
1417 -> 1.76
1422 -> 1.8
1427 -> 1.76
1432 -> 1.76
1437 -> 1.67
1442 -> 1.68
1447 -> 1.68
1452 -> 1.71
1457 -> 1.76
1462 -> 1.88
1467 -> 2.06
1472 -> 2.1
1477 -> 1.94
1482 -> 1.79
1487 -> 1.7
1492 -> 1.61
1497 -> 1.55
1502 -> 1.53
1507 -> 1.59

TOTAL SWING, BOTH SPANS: 0.27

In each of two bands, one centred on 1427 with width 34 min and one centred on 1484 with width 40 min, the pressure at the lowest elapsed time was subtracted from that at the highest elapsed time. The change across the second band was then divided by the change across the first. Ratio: 11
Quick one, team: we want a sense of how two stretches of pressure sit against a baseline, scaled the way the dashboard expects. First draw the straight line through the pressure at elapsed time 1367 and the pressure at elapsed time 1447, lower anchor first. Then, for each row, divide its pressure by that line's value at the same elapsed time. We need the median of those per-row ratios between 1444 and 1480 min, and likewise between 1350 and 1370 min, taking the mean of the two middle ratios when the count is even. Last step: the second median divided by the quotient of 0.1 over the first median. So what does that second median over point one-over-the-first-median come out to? 11.4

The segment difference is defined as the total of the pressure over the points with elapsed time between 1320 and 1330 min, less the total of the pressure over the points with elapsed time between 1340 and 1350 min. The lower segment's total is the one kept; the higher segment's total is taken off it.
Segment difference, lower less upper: -0.20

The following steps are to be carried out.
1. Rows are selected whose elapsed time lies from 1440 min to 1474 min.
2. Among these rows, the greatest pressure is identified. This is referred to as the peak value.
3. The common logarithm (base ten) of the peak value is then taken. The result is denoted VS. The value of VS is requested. 0.322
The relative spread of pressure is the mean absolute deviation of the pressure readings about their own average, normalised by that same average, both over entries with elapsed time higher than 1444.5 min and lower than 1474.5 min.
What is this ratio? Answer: 0.080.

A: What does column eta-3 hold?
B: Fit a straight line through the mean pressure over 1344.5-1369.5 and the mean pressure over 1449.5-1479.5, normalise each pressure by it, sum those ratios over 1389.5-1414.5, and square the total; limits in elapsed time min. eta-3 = 24.2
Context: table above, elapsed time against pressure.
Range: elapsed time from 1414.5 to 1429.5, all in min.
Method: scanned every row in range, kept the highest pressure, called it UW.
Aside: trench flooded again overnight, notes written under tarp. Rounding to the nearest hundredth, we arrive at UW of 1.80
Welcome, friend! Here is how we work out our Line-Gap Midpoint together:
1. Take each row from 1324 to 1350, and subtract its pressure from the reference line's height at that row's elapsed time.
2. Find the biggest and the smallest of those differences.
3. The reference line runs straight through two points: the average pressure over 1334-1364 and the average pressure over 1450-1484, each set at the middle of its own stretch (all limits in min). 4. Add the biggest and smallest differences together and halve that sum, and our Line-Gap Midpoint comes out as 0.007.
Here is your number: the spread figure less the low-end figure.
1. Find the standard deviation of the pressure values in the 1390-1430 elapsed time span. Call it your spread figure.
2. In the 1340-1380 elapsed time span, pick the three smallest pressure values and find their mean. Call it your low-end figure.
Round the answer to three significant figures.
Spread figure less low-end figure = -1.64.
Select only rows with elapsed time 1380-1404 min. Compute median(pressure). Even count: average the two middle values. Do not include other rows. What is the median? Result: 1.78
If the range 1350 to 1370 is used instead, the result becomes 1.68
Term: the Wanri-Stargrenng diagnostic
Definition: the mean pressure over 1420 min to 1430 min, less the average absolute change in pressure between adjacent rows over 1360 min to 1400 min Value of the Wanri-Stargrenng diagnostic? 1.73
